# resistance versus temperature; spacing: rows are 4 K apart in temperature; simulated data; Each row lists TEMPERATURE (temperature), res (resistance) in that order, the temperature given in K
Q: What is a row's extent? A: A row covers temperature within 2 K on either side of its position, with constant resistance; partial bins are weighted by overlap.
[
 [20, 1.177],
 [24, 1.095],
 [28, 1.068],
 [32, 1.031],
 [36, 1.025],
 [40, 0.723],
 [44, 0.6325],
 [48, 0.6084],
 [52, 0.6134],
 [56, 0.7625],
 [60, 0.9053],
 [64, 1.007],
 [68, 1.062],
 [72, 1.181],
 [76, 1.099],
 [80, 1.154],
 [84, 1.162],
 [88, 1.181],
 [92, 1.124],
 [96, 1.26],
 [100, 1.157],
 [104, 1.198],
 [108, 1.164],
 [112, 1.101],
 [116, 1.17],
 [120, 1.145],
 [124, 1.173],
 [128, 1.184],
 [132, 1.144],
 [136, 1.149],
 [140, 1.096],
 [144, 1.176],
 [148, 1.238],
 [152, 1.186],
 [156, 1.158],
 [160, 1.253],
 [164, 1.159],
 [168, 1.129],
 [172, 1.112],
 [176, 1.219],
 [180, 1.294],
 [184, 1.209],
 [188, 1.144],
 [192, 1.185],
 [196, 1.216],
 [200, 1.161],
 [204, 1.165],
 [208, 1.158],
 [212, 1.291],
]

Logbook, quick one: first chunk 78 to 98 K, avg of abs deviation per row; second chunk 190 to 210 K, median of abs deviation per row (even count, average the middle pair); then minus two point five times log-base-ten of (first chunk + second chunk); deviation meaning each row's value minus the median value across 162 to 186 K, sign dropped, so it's 3.0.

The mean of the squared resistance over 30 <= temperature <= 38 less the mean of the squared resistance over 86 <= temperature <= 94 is -0.27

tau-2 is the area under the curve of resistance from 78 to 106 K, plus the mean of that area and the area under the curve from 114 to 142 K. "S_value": 65.5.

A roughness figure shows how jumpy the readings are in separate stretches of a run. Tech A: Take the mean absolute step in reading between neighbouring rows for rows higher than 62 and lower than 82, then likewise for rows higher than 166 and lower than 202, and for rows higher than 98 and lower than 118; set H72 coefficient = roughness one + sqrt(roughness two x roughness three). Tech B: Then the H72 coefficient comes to 0.13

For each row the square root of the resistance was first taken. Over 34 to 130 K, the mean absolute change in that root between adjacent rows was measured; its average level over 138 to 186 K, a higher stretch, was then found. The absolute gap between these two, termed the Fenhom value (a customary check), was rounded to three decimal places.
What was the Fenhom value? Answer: 1.050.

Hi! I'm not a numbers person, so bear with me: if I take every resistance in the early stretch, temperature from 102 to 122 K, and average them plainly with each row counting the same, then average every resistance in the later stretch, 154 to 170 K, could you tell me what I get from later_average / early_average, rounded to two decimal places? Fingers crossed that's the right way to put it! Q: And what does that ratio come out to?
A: 1.02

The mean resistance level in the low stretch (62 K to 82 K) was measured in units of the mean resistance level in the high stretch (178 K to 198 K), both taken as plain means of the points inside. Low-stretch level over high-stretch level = 0.91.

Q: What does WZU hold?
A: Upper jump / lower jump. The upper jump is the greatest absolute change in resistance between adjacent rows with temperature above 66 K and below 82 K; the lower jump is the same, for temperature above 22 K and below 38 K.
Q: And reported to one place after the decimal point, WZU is 3.2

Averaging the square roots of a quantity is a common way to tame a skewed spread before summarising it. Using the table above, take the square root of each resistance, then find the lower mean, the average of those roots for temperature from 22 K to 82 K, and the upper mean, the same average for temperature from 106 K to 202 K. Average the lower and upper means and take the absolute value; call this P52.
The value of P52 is 1.021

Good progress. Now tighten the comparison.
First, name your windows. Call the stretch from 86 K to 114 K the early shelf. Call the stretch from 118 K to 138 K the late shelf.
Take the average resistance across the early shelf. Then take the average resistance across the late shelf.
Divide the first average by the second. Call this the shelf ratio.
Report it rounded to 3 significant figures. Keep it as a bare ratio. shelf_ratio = 1.01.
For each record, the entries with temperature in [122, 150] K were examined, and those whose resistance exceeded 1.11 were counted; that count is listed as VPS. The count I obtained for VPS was 6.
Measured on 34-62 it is 0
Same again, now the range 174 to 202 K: 7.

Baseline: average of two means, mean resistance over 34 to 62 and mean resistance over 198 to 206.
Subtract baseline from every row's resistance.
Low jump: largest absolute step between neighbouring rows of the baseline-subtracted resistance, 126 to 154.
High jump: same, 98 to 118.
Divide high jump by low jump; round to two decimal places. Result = 0.86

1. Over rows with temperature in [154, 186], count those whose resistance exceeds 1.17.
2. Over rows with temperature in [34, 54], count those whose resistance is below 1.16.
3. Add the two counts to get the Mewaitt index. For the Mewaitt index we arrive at 9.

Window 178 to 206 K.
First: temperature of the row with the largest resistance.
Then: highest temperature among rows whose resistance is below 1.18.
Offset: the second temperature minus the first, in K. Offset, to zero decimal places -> 24 K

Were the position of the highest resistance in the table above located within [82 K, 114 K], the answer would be 96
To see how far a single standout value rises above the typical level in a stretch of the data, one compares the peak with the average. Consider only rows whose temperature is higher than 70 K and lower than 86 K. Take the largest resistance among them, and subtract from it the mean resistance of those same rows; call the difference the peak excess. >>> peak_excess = 0.03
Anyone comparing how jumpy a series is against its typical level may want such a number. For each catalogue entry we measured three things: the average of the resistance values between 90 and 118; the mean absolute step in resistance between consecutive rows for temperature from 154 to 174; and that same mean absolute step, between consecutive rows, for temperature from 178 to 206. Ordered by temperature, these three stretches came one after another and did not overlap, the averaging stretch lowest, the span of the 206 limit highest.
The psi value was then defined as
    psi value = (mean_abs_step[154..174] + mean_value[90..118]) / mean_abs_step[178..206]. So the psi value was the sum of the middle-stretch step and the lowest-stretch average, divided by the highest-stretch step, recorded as 26.2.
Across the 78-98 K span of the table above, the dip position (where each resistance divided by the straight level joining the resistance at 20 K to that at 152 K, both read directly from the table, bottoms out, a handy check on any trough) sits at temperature 92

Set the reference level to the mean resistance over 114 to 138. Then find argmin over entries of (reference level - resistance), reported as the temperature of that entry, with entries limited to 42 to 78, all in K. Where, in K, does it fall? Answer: 72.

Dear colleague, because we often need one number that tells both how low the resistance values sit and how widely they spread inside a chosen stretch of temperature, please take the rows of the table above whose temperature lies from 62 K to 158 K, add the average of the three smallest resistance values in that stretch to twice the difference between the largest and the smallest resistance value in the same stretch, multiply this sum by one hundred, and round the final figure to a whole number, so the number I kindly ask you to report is 156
